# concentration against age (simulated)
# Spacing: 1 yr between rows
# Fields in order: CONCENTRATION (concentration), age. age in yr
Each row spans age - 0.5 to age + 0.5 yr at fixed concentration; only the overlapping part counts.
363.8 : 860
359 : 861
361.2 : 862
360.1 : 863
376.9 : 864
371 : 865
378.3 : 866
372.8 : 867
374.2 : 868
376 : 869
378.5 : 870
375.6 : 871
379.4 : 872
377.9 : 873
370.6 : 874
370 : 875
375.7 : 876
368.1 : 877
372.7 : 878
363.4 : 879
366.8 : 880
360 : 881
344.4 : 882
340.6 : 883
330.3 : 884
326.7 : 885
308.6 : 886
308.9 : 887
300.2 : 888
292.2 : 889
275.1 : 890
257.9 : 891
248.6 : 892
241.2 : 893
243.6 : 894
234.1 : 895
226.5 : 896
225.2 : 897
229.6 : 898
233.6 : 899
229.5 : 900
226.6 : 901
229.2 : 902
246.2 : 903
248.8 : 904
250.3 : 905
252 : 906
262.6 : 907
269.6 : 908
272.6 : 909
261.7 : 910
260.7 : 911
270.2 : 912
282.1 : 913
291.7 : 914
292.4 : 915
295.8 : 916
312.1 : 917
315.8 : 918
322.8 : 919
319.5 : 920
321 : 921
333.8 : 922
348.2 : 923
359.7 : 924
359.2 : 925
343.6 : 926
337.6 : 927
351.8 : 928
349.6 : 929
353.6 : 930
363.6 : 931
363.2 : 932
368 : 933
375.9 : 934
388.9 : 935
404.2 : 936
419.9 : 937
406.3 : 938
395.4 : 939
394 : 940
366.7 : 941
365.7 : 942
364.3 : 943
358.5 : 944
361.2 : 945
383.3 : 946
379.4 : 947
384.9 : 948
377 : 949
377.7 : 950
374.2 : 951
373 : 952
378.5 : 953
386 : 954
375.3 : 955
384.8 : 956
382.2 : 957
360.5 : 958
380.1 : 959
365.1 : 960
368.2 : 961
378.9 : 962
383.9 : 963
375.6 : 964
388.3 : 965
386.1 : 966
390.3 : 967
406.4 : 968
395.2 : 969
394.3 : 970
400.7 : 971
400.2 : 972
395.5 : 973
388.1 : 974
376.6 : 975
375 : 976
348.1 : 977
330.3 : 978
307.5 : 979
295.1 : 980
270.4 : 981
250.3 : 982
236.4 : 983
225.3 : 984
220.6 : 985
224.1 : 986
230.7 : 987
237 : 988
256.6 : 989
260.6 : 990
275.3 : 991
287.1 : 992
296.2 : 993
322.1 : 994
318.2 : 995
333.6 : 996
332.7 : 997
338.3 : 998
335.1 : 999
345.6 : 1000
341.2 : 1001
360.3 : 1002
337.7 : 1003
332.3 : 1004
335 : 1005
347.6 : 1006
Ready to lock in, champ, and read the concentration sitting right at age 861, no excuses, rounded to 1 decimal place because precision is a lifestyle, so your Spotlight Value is 359.0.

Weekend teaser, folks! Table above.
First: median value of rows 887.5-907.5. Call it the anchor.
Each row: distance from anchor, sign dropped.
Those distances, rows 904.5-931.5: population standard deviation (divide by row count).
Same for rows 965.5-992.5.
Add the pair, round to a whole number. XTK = 97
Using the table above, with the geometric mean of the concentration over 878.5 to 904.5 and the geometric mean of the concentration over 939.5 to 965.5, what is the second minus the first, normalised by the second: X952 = 0.27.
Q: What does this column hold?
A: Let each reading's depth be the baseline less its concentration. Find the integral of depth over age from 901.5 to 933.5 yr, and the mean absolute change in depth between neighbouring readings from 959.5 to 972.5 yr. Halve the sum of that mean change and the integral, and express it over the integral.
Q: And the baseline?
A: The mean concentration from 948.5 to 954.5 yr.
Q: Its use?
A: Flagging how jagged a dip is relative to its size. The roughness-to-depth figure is 0.501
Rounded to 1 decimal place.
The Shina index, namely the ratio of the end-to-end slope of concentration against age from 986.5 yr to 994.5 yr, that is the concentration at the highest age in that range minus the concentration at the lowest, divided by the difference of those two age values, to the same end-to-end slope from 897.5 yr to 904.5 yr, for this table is 4.1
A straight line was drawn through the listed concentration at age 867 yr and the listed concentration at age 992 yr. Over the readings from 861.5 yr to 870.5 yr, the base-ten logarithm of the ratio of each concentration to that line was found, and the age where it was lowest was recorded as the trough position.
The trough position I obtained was 863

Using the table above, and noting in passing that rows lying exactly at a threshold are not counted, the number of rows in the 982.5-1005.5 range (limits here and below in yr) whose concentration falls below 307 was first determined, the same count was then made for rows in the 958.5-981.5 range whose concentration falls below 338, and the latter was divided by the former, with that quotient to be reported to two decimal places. 0.36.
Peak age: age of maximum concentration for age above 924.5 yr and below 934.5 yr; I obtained 934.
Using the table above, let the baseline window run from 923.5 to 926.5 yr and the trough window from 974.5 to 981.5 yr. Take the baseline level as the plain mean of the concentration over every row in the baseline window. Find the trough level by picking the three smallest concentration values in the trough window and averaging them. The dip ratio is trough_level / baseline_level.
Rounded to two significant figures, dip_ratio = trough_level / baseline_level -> 0.82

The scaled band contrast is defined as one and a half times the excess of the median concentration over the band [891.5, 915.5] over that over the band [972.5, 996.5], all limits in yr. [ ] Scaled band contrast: -64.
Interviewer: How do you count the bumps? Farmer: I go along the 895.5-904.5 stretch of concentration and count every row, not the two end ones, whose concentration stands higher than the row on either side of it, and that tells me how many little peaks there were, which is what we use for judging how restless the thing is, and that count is 1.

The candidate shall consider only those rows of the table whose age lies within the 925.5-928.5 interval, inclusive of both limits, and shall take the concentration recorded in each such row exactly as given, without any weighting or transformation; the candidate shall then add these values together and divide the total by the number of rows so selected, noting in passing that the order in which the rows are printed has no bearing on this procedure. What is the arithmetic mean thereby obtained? 344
